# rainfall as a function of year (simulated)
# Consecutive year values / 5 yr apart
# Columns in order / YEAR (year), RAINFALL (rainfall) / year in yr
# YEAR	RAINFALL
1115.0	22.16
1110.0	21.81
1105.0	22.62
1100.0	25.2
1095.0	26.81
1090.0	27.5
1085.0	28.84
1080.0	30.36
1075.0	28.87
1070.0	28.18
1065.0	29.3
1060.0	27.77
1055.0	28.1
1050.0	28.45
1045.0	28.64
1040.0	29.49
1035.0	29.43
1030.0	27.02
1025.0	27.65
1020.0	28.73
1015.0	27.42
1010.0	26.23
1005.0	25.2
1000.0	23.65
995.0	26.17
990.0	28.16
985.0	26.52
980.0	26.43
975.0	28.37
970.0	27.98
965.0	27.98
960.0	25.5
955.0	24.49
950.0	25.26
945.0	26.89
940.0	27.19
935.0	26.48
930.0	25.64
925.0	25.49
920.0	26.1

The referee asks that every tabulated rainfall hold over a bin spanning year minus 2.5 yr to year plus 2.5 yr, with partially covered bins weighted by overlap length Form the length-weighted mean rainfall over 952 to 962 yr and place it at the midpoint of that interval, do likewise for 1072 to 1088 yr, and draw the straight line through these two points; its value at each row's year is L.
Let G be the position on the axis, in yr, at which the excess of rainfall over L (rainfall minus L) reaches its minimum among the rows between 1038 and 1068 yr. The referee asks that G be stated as 1060.0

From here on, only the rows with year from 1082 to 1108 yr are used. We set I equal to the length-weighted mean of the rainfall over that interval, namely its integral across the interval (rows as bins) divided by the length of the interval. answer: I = 26.2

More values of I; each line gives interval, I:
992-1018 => 25.8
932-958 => 26.0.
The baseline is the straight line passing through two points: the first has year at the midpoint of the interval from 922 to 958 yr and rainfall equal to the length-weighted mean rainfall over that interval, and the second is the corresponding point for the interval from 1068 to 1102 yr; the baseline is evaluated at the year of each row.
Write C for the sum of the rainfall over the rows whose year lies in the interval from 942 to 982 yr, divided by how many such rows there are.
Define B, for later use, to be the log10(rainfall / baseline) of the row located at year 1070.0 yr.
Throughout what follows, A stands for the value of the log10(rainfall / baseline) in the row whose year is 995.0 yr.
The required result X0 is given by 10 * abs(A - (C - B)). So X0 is 266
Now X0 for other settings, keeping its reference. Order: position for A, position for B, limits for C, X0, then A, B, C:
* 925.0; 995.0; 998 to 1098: 279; -0.004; -0.009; 27.9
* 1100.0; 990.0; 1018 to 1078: 285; -0.049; 0.024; 28.5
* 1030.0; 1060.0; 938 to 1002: 265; -0.003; 0.002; 26.5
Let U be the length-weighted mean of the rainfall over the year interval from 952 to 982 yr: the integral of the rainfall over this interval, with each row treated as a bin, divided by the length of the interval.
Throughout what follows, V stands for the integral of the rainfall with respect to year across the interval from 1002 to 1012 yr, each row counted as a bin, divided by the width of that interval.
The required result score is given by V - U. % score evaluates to -1.2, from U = 26.8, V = 25.6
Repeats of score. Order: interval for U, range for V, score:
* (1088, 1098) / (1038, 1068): 1.6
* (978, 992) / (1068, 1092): 1.8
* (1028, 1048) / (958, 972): -1.5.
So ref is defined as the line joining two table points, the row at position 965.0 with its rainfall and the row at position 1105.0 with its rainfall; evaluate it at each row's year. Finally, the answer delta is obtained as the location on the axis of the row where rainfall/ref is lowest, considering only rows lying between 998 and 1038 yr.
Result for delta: 1000.0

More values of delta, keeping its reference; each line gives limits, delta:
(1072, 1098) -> 1095.0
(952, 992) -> 955.0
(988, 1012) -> 1000.0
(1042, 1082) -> 1060.0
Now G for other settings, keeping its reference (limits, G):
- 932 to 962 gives 955.0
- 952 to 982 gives 955.0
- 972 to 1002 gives 1000.0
